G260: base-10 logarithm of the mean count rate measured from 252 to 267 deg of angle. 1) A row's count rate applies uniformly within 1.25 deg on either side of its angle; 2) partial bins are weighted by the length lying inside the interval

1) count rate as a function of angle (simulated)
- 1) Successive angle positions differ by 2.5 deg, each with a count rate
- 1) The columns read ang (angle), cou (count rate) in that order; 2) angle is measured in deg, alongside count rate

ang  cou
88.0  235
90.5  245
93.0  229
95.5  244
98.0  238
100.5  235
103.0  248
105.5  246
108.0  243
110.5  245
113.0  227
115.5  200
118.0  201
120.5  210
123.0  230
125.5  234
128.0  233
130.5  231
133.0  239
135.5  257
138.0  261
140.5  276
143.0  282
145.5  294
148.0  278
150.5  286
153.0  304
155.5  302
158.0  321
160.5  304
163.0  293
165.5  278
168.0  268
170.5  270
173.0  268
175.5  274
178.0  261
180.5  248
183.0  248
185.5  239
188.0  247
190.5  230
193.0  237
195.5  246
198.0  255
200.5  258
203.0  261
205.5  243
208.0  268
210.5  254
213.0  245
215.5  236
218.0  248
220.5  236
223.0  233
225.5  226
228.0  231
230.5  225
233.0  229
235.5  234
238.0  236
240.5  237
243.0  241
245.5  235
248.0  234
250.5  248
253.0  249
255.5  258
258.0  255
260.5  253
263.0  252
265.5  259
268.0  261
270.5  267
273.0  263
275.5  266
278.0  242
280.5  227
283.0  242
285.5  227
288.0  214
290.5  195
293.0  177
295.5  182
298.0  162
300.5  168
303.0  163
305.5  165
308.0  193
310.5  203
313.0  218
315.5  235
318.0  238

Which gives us 2.41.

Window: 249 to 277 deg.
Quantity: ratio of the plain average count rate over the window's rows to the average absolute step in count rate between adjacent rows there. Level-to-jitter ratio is 68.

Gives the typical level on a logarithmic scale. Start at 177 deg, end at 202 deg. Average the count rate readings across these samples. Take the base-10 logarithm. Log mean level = 2.39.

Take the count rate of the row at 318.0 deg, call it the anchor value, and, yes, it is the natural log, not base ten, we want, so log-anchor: 5.47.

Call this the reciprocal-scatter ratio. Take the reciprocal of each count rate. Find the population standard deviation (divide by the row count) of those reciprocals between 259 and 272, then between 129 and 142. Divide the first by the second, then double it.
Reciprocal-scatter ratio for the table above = 0.6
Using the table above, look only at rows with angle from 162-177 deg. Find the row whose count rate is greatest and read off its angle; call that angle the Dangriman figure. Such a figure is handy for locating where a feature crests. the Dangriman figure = 163.0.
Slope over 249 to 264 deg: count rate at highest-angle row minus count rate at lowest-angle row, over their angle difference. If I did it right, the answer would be 0.3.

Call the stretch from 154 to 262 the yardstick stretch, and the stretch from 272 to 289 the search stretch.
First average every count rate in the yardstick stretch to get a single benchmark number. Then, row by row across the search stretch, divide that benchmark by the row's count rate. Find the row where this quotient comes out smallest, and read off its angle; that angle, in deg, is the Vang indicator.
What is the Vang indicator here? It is 275.5 deg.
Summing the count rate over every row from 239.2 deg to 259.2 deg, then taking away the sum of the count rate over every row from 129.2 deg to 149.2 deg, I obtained -161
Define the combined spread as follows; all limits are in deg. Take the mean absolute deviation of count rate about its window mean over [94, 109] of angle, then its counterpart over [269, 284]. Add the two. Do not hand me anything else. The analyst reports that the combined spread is 18.1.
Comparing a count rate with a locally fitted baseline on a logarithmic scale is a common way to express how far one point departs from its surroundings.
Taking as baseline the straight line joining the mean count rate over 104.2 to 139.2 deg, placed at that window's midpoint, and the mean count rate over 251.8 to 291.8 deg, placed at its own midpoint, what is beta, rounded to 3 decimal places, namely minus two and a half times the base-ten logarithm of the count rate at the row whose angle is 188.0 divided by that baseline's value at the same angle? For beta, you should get -0.039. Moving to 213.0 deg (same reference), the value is -0.020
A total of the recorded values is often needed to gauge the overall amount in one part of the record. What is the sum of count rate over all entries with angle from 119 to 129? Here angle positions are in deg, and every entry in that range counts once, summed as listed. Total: 907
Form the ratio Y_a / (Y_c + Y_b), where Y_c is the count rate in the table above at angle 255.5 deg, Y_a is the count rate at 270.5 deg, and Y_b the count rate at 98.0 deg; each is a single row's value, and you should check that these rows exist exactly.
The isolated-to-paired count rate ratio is 0.54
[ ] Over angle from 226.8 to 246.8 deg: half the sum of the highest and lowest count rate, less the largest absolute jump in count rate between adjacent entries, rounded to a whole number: 227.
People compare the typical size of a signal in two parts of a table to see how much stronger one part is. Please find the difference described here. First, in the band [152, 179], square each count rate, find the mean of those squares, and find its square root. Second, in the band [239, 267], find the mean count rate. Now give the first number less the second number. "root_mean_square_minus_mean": 39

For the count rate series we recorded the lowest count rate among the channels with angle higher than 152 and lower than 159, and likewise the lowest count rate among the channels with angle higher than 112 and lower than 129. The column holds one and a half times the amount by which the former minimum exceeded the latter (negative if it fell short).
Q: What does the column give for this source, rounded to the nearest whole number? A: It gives 153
